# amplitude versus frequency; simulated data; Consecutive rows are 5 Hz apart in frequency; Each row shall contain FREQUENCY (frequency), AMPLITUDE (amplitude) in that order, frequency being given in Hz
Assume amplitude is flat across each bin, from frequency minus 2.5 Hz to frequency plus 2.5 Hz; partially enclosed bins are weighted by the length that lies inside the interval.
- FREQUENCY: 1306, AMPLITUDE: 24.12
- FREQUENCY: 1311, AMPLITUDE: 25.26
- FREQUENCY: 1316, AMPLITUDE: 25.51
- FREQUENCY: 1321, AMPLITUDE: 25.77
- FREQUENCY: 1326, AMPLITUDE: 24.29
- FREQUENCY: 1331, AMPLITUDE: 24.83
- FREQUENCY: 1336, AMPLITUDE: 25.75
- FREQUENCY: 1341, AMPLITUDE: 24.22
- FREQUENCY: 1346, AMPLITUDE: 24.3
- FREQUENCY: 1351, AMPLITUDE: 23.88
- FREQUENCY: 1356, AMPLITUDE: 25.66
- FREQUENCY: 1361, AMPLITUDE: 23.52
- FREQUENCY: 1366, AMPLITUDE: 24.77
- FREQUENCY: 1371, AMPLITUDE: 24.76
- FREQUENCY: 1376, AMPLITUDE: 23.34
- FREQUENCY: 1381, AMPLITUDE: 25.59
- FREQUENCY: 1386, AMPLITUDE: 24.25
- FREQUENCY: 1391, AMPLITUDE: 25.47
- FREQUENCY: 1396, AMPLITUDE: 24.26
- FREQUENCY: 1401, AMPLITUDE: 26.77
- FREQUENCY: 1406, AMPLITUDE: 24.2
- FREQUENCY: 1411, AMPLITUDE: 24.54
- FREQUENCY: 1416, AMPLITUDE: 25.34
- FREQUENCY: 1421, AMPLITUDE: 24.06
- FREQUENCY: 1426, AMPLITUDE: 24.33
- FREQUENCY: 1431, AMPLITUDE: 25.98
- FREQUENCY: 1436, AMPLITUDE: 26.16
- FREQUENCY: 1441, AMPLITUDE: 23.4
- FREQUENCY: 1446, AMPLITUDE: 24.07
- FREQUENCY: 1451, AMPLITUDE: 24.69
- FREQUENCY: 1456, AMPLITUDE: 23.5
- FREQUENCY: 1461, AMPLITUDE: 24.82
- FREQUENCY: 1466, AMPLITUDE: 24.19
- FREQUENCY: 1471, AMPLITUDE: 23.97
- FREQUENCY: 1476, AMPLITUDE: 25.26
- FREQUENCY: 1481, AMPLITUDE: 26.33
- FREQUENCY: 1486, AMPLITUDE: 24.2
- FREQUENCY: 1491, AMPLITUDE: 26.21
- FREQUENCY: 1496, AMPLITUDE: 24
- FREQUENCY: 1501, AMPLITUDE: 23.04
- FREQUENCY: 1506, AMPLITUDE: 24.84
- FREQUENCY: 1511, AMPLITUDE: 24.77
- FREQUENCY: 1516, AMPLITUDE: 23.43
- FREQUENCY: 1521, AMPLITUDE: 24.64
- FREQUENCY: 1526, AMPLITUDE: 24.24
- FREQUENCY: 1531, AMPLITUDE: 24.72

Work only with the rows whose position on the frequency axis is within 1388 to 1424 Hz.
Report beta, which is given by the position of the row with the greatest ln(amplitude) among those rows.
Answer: 1401 Hz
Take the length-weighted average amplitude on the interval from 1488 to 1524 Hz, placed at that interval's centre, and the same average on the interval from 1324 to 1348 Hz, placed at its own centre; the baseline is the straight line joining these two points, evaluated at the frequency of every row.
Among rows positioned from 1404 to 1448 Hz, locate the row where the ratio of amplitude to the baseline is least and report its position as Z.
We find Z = 1441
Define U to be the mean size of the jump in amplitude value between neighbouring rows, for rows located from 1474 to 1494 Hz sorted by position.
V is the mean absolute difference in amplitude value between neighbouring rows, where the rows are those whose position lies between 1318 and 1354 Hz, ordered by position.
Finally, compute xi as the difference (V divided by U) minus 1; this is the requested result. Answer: -0.5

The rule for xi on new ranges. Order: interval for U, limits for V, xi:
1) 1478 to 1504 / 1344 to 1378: -0.4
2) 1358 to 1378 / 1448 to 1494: 0.4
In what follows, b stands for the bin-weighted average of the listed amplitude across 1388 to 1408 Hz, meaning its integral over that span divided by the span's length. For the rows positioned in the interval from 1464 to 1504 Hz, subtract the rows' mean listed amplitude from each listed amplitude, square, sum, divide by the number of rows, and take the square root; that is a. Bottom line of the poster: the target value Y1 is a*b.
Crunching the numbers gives 27.5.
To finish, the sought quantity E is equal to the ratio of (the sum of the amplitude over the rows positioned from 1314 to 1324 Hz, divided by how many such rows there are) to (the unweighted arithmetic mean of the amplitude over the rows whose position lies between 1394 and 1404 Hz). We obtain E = 1.00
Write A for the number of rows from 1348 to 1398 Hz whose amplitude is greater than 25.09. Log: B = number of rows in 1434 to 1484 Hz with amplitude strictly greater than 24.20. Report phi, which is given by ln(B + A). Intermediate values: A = 3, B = 5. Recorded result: 2.08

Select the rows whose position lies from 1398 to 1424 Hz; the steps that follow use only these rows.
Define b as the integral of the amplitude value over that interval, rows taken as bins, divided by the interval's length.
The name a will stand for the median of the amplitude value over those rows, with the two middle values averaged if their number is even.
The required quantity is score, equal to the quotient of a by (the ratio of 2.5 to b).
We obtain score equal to 245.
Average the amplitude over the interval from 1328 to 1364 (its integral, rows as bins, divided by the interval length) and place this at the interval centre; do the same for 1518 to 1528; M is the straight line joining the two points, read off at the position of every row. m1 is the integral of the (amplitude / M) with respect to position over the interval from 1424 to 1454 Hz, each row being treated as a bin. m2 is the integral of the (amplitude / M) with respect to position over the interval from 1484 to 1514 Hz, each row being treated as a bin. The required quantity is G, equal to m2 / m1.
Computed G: 0.99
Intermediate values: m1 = 30.3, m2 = 30.1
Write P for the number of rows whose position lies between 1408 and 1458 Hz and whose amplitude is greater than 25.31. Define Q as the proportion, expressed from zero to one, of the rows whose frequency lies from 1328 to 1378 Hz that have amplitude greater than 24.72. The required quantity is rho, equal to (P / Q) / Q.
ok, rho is 12.0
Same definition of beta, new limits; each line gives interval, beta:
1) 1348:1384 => 1356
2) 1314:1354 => 1321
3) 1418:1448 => 1436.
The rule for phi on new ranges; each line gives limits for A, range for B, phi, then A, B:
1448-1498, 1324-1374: 2.40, 3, 8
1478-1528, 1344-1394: 2.20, 2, 7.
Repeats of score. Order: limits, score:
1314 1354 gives 244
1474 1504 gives 246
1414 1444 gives 247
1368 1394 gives 244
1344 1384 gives 240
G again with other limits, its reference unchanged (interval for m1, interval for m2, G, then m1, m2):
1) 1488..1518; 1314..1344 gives 1.02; 30.0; 30.5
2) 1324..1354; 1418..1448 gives 1.01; 30.0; 30.2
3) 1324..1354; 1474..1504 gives 1.02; 30.0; 30.5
